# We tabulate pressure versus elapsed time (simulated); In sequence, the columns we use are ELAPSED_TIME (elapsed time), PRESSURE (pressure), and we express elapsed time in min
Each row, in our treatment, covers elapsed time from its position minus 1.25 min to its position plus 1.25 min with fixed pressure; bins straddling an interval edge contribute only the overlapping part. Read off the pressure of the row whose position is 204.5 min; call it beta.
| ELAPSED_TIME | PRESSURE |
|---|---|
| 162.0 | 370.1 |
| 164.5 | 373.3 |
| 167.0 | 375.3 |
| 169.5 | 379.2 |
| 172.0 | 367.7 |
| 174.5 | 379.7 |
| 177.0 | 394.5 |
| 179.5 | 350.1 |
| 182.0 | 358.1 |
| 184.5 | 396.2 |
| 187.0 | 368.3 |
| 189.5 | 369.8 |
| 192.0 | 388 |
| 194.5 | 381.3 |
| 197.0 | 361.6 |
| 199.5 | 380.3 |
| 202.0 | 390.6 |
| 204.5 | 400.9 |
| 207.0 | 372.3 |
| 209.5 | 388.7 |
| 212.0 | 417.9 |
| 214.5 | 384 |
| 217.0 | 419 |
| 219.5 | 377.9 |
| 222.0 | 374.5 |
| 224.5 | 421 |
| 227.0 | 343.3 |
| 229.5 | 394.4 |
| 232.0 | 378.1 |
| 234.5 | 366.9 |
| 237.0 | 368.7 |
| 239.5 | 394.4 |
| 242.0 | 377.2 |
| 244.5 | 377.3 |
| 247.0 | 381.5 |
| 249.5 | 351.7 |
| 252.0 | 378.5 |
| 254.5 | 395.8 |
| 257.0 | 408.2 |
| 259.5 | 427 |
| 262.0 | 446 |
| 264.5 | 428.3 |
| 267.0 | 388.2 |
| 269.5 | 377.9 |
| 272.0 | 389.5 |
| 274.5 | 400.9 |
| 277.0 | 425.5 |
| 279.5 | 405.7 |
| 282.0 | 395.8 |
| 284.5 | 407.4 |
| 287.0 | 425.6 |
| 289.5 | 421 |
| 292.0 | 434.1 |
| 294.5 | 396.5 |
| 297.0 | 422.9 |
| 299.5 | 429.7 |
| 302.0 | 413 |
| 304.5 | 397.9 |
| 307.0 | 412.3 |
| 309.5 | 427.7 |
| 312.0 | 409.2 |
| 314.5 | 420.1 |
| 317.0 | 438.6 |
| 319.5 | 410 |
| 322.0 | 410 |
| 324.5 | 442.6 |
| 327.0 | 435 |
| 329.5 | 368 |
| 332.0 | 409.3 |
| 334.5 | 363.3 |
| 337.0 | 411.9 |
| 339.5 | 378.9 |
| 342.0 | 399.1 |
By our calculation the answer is 400.9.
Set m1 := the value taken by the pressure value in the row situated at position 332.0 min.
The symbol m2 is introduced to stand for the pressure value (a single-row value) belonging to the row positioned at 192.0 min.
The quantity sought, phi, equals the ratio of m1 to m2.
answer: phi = 1.05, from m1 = 409.3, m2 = 388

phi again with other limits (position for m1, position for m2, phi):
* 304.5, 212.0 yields 0.95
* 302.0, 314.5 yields 0.98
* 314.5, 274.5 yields 1.05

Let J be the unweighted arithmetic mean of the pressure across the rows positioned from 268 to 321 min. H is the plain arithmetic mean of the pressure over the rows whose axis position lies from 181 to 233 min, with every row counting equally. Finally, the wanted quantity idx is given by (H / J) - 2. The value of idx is -1.07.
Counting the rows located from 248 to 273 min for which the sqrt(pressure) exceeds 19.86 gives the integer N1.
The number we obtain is 5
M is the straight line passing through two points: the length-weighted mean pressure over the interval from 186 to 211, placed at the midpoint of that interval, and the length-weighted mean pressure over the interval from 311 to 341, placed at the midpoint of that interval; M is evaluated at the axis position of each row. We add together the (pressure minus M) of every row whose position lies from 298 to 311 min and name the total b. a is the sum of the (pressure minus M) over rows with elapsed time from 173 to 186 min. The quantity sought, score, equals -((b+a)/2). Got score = -30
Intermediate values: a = -4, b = 64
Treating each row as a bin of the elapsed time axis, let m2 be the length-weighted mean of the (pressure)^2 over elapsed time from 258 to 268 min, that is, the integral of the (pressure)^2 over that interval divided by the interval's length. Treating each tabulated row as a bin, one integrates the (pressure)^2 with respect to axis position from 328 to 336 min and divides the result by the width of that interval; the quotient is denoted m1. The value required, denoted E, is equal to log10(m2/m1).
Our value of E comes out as 0.086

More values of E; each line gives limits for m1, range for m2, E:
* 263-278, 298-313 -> 0.027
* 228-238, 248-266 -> 0.065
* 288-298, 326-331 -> -0.037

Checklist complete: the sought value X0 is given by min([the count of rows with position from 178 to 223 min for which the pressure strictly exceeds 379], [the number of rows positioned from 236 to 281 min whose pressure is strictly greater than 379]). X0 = 10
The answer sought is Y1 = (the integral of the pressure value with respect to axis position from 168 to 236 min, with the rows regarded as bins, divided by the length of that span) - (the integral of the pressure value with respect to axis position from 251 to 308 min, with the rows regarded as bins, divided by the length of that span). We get -28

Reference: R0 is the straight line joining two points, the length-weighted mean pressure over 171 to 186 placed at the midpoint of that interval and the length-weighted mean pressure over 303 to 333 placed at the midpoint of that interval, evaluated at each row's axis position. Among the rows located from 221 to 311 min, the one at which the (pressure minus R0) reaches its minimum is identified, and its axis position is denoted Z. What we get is 227.0 min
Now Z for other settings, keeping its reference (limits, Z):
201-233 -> 227.0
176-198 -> 179.5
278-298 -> 294.5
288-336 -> 334.5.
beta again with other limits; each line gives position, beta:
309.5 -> 427.7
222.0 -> 374.5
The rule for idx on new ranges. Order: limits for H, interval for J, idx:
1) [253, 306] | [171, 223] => -0.92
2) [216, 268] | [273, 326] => -1.06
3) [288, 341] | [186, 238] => -0.92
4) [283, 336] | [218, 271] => -0.93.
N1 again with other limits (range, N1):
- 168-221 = 5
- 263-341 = 25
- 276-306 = 12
